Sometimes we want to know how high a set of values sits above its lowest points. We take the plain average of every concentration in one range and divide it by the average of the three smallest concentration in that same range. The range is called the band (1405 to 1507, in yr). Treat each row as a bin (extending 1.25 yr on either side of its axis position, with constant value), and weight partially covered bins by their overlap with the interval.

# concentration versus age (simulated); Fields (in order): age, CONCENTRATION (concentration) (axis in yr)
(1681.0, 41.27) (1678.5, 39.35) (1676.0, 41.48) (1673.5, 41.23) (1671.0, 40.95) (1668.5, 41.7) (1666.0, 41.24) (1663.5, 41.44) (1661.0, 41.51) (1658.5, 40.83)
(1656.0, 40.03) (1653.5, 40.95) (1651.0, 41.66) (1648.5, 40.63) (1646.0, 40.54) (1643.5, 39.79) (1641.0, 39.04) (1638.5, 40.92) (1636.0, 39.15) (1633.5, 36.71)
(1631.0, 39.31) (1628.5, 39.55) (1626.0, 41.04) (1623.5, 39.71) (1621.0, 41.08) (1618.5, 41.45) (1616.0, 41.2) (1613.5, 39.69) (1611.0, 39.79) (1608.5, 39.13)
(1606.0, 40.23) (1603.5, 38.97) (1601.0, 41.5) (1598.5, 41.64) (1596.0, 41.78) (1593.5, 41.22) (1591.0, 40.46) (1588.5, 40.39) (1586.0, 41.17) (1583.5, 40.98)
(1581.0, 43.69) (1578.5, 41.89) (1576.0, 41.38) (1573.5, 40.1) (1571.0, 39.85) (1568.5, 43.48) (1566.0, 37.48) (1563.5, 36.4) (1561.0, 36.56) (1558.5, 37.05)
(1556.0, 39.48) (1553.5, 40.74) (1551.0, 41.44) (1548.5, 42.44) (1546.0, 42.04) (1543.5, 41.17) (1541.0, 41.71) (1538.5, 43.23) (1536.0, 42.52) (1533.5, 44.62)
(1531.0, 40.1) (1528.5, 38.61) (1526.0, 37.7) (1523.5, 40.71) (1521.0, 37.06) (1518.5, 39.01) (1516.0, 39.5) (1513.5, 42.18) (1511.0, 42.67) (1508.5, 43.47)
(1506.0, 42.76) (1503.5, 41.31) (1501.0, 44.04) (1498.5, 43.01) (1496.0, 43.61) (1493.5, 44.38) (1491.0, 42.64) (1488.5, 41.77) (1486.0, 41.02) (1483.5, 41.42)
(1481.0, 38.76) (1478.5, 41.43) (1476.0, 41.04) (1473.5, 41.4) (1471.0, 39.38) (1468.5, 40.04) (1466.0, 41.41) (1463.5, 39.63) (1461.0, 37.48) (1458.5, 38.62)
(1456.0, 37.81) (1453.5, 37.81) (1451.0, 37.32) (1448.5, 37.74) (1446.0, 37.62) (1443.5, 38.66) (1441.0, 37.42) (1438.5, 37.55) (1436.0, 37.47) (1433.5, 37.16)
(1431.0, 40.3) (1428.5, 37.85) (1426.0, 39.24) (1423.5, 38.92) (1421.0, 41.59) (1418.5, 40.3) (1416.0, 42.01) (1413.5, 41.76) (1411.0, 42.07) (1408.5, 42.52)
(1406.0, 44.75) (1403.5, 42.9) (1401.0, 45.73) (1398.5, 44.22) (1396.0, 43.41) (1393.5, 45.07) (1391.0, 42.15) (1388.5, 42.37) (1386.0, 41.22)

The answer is 1.08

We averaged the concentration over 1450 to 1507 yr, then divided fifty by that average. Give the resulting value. 1.23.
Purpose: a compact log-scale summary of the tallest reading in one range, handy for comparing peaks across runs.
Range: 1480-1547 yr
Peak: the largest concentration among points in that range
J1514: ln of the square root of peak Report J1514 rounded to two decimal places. 1.90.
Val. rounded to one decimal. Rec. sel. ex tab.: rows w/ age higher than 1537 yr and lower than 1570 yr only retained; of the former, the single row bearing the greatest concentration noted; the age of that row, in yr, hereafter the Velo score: 1568.5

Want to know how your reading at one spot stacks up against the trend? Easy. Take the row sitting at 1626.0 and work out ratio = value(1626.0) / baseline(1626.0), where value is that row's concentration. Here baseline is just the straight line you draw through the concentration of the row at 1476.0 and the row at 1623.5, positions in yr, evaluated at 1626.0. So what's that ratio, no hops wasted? 1.03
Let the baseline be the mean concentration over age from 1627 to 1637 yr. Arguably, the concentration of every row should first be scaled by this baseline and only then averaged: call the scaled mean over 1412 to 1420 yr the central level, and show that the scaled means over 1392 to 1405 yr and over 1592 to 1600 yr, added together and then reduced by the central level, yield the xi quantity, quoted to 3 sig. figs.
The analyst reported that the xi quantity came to 1.15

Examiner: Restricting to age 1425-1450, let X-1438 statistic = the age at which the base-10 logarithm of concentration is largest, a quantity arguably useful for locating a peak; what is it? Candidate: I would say 1431.0 yr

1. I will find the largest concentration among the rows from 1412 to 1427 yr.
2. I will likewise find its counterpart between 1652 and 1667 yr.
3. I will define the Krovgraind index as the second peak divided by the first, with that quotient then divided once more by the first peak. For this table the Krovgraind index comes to 0.0235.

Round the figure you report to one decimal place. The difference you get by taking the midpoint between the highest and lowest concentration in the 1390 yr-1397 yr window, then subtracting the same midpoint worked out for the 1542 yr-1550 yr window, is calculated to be 1.8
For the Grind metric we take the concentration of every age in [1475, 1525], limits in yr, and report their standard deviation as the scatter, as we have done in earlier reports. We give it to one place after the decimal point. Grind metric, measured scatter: 1.9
